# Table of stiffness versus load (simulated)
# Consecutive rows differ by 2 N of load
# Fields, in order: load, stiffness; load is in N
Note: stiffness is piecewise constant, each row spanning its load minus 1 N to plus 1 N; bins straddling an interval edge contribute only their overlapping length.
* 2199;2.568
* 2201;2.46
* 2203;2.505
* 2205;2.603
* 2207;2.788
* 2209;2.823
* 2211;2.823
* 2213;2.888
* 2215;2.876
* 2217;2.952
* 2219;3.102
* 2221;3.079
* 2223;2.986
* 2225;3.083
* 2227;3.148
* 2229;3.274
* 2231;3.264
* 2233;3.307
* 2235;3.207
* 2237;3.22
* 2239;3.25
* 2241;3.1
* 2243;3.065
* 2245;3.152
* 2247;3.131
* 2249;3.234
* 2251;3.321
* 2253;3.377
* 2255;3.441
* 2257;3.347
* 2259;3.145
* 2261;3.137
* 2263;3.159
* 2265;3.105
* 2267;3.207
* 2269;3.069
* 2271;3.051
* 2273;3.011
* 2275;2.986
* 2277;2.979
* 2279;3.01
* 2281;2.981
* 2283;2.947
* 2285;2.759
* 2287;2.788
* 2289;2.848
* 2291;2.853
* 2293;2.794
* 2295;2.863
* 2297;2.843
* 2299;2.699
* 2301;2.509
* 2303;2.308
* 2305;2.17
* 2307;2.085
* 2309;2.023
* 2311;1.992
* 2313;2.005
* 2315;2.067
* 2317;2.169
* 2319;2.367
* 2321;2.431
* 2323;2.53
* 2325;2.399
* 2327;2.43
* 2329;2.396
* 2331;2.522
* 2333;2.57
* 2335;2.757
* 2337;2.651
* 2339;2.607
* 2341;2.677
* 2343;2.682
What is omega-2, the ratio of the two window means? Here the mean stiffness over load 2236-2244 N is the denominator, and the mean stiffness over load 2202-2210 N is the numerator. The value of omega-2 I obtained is 0.85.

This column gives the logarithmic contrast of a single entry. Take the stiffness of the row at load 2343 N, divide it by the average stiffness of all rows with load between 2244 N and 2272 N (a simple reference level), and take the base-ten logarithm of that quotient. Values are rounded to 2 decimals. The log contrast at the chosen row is -0.08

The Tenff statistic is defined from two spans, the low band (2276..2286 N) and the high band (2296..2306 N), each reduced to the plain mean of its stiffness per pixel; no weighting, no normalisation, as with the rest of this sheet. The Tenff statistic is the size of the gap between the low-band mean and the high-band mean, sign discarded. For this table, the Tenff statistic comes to 0.43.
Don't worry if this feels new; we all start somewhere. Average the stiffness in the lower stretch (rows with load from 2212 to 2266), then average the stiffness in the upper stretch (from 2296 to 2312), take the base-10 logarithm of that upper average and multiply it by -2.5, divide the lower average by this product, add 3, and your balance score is -0.44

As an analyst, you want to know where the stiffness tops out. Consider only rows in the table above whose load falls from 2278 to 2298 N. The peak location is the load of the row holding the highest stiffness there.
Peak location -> 2279 N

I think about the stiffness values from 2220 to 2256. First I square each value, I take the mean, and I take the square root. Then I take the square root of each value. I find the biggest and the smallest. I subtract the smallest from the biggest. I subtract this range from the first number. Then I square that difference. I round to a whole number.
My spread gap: 9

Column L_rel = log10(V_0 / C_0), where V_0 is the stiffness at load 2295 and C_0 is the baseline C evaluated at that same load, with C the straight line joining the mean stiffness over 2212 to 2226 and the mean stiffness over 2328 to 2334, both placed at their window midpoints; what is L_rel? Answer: 0.033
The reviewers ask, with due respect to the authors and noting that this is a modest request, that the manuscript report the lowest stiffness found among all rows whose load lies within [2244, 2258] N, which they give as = 3.131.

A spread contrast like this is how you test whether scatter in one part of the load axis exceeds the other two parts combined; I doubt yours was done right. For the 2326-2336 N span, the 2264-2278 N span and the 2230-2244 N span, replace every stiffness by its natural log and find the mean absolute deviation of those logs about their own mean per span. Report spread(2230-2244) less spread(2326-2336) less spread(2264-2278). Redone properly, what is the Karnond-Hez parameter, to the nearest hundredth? -0.04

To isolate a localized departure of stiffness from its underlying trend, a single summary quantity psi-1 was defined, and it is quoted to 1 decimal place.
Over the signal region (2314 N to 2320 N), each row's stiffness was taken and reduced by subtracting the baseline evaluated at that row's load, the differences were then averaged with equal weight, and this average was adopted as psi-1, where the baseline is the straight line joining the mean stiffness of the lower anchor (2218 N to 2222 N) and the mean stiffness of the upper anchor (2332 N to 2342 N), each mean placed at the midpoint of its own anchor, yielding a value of -0.5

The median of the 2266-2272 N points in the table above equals 3.1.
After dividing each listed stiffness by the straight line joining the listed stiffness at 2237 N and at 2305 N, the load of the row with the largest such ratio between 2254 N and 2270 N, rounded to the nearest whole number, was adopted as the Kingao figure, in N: 2255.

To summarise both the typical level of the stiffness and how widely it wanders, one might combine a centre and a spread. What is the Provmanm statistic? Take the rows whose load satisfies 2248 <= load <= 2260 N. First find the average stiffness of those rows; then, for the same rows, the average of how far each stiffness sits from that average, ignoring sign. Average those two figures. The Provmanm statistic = 1.70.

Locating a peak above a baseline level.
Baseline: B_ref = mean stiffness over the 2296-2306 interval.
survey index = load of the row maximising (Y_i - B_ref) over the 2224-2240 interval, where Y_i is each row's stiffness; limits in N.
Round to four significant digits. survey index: 2233 N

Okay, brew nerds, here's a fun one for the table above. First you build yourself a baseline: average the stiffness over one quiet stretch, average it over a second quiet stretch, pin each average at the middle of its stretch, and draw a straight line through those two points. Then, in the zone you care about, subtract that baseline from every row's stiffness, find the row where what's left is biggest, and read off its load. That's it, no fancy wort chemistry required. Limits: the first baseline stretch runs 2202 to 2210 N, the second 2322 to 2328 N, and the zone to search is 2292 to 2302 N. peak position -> 2295 N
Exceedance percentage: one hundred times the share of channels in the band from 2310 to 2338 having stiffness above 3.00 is 0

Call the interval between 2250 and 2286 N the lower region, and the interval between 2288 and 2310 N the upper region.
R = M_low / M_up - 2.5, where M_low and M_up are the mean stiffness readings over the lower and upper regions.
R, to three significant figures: -1.28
